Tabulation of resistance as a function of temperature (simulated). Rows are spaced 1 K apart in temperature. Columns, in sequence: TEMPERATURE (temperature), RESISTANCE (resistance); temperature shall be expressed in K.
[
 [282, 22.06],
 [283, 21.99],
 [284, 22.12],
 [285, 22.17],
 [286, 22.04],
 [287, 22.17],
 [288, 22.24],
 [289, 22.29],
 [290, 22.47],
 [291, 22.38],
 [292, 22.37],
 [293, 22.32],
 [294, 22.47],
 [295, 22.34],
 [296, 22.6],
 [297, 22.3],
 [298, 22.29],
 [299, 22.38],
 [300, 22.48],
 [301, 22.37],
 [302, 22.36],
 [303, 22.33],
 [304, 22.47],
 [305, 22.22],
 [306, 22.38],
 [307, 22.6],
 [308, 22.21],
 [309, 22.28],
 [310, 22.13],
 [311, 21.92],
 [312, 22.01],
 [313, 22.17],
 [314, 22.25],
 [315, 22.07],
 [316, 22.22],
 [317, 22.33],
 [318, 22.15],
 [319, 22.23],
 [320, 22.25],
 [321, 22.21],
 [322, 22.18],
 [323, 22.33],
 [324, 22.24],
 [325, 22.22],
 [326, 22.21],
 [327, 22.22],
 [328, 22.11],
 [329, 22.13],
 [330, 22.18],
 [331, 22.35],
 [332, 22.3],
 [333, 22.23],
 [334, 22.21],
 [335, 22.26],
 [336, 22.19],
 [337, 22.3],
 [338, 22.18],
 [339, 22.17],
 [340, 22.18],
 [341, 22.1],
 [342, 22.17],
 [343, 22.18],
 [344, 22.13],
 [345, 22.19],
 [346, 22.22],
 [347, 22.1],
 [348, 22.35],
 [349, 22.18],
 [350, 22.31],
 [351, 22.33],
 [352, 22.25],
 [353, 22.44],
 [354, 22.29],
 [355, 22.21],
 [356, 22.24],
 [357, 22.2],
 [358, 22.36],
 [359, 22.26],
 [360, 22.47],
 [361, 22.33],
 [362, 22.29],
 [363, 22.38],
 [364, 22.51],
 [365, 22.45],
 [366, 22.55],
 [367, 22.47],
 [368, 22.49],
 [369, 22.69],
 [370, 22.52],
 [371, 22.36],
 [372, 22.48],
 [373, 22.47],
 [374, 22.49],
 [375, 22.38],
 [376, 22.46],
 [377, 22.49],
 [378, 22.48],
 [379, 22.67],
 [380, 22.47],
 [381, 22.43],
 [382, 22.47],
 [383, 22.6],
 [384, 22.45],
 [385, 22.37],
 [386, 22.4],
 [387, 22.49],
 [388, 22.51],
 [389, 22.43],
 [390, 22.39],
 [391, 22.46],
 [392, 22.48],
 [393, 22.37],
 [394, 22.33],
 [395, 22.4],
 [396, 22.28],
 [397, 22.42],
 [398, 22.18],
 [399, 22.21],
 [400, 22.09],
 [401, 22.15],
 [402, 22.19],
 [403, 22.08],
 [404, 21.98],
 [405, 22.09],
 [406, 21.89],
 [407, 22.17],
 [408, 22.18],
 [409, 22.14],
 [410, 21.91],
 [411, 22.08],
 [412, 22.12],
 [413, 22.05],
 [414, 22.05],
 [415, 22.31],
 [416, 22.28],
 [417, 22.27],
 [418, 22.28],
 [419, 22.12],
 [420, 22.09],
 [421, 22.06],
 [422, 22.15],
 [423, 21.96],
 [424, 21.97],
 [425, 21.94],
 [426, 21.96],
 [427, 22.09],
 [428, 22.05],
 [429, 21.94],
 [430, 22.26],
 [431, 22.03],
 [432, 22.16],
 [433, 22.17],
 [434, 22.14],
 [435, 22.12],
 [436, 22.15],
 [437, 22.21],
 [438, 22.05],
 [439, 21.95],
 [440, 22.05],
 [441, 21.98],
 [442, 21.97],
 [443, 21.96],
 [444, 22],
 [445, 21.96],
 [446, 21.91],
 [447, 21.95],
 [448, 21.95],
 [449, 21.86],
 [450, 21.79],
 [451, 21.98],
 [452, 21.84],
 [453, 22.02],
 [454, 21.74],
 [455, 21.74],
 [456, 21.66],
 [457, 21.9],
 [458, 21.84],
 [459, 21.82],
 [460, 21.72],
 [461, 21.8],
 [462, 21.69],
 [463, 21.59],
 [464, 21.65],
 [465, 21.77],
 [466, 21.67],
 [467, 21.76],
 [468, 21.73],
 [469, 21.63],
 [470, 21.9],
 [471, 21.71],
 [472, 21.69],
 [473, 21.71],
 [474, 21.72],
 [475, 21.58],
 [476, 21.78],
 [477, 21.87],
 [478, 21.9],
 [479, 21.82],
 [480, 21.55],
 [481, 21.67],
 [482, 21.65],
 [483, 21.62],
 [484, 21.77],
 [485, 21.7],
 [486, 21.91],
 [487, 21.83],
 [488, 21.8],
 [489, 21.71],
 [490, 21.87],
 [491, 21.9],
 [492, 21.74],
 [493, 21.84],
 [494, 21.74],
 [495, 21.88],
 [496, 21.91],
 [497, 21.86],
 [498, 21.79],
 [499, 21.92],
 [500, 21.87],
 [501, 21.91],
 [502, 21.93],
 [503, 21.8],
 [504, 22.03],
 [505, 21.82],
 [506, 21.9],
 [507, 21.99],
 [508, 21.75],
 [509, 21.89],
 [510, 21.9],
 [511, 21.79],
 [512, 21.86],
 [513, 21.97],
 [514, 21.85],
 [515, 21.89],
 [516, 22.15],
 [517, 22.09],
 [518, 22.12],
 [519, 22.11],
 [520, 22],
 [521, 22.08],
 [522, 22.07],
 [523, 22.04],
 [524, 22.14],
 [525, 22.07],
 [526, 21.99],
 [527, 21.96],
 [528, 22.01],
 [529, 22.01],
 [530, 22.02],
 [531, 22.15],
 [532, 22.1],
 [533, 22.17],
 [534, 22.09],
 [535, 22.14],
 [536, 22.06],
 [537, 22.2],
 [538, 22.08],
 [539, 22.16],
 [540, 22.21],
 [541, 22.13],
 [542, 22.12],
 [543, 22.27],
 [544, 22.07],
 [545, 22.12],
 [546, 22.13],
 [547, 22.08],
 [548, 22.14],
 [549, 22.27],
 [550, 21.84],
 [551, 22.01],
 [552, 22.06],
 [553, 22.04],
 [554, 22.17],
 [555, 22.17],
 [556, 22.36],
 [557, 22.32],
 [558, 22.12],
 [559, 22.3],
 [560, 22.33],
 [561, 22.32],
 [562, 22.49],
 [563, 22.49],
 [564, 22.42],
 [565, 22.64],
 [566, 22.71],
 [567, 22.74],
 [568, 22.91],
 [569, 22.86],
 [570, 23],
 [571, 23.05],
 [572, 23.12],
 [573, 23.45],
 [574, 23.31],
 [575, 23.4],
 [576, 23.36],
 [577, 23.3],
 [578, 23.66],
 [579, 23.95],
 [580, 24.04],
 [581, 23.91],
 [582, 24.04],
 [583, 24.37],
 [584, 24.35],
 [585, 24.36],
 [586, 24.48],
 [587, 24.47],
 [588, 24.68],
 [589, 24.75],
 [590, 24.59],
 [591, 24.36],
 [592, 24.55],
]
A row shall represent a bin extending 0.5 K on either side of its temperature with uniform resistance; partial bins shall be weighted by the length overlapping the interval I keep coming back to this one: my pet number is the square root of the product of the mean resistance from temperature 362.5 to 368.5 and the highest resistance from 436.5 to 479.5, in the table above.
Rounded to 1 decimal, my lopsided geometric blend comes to 22.3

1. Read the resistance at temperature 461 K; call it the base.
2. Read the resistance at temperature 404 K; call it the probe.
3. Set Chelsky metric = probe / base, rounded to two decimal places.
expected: 1.01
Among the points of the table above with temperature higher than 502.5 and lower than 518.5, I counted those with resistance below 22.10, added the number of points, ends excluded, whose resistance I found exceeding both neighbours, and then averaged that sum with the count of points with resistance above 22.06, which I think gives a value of 11.00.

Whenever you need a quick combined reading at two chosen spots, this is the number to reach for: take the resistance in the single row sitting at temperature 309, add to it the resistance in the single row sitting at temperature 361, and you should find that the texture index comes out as 44.6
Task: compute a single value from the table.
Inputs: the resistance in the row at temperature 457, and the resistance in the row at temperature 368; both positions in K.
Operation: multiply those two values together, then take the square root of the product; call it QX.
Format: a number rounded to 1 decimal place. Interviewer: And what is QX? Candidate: 22.2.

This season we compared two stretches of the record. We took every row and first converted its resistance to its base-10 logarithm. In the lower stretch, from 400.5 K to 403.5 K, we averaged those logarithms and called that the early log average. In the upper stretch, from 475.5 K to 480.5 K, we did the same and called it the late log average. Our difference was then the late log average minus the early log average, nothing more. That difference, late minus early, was -0.0070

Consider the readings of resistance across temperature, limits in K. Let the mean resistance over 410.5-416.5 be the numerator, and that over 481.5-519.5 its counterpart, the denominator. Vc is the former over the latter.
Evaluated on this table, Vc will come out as 1.013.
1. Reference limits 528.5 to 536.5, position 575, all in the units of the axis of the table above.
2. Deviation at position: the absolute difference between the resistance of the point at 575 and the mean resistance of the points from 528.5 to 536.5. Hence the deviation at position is 1.31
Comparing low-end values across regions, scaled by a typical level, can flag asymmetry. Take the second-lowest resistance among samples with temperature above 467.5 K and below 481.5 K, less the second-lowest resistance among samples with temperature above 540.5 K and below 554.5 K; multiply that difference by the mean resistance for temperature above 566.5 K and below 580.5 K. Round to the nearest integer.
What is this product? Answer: -10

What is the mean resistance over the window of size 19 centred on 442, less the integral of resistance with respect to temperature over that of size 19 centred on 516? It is -396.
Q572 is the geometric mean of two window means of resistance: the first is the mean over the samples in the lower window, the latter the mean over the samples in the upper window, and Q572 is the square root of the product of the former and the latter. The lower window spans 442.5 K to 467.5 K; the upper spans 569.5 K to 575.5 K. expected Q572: 22.5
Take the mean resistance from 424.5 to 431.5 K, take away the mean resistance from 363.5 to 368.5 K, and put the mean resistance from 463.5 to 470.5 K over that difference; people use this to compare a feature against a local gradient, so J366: -48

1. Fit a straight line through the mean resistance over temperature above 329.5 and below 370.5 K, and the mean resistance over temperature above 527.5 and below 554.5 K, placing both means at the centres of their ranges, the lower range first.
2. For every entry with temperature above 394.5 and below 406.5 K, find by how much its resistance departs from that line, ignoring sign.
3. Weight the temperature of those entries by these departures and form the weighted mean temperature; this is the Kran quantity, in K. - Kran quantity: 401.8 K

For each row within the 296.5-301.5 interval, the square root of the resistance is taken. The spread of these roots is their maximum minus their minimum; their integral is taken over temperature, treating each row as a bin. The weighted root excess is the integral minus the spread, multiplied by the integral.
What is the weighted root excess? 559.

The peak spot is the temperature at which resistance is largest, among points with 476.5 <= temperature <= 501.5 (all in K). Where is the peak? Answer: 499 K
